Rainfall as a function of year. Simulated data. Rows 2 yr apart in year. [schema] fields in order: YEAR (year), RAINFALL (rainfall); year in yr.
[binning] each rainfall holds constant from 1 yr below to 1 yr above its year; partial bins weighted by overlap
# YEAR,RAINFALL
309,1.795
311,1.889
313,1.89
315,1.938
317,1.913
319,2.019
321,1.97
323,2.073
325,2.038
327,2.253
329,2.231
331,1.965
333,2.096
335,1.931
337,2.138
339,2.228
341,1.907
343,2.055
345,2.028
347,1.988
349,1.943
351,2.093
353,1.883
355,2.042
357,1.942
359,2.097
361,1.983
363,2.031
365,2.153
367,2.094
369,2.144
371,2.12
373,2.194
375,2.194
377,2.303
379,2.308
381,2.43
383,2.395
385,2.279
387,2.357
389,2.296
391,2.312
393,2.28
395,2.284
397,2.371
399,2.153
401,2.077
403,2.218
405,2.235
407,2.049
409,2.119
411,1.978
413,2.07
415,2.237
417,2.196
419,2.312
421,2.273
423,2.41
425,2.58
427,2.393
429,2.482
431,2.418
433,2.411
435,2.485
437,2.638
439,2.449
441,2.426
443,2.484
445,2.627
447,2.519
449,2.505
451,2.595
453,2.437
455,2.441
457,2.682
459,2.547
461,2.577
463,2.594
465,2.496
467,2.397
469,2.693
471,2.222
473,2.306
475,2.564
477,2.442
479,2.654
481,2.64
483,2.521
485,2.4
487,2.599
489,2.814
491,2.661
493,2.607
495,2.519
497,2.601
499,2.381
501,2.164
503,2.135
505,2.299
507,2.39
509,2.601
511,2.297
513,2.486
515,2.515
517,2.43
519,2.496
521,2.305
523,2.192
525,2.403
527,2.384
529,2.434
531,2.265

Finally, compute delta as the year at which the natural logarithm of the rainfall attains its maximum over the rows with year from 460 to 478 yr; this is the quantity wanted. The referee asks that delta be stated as 469 yr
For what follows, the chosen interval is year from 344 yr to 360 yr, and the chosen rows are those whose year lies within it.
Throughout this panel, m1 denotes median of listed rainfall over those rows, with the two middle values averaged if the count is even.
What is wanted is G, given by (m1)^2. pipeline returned 4.0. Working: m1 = 2.0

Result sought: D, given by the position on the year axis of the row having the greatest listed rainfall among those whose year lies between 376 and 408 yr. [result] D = 381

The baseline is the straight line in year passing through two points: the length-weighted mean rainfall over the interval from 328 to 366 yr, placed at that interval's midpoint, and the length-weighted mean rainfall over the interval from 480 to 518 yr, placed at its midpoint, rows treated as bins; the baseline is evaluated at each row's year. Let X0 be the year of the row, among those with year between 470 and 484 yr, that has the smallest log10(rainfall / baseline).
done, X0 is 471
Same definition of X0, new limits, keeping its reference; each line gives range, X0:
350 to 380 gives 353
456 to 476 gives 471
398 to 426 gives 411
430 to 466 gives 455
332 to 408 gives 353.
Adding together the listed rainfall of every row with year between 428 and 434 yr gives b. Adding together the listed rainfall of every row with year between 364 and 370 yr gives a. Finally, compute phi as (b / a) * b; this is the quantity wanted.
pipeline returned 8.4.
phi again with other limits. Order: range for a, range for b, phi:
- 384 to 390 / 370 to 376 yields 6.1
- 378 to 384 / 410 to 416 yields 5.5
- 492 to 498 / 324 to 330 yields 5.5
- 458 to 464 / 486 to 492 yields 8.4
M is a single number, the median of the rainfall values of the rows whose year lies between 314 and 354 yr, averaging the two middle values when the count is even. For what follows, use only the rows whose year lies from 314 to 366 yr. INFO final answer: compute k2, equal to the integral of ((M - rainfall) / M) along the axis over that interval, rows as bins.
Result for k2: 0 yr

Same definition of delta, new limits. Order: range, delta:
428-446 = 437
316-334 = 327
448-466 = 457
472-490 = 489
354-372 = 365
